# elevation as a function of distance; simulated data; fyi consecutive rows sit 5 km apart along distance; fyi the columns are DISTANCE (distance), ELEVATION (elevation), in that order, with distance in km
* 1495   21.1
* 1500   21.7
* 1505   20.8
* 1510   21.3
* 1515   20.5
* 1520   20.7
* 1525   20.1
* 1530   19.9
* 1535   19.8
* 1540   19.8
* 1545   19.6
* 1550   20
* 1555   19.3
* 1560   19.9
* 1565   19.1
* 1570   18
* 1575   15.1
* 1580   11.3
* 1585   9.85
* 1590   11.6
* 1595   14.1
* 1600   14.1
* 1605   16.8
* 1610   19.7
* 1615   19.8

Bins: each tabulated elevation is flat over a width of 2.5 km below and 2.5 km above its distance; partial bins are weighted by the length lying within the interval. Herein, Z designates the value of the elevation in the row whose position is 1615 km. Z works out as 19.8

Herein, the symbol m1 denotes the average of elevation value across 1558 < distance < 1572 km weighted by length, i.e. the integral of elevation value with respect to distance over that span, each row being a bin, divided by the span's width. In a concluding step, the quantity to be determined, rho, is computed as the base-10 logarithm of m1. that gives 1.28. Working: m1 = 19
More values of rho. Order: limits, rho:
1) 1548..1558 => 1.29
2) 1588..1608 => 1.16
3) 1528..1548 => 1.30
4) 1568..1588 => 1.13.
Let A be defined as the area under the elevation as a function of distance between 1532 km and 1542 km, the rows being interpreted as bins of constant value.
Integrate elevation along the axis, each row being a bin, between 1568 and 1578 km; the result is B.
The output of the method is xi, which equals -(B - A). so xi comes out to 36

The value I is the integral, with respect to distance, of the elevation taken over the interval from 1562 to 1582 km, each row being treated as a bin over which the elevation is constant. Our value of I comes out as 322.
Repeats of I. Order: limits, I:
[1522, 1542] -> 398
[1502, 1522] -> 417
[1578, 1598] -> 236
